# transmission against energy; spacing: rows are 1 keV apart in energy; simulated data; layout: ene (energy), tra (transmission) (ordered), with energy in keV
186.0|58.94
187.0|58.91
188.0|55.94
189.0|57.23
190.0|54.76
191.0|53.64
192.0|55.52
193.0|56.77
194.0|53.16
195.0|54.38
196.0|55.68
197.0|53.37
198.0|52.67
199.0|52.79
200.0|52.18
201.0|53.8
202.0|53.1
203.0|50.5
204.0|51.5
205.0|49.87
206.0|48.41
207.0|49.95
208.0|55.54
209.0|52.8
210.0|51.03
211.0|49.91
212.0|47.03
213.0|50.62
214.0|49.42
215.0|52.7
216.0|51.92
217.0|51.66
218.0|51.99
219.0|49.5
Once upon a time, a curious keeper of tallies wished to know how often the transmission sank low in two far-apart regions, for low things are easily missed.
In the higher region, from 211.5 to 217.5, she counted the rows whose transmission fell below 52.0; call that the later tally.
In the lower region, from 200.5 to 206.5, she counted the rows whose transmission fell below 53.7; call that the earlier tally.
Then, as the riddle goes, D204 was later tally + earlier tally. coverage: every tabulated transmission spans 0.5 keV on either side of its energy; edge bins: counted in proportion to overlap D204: 10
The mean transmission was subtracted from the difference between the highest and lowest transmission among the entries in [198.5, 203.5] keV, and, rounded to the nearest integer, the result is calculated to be -49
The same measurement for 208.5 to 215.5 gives -45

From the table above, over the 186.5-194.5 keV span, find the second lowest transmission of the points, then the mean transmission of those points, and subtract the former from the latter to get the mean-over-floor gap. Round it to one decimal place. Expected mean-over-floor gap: 2.1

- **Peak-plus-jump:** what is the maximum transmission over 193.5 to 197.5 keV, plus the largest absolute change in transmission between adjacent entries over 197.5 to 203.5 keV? 58.3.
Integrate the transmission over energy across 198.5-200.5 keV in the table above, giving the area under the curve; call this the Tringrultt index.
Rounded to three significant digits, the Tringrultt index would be 105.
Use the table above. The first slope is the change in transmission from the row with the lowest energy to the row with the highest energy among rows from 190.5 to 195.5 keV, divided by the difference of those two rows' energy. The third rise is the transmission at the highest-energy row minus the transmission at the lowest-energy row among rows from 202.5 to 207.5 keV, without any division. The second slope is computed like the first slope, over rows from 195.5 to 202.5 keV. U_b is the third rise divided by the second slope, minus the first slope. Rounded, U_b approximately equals 1.1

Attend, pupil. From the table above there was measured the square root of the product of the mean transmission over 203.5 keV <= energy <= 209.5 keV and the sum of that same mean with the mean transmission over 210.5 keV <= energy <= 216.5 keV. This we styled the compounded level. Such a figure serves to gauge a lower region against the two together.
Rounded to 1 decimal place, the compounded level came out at 72.2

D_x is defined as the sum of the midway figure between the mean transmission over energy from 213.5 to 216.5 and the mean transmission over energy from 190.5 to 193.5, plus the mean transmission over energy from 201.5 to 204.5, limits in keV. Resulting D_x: 105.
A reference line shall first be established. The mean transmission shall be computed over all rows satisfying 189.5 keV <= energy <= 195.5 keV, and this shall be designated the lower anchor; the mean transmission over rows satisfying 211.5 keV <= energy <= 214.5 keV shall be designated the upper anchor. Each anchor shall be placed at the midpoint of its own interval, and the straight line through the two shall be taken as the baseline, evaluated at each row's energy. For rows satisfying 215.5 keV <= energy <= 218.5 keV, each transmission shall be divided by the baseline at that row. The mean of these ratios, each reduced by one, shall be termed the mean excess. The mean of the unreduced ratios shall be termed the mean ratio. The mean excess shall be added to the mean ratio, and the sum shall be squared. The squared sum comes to 1.36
